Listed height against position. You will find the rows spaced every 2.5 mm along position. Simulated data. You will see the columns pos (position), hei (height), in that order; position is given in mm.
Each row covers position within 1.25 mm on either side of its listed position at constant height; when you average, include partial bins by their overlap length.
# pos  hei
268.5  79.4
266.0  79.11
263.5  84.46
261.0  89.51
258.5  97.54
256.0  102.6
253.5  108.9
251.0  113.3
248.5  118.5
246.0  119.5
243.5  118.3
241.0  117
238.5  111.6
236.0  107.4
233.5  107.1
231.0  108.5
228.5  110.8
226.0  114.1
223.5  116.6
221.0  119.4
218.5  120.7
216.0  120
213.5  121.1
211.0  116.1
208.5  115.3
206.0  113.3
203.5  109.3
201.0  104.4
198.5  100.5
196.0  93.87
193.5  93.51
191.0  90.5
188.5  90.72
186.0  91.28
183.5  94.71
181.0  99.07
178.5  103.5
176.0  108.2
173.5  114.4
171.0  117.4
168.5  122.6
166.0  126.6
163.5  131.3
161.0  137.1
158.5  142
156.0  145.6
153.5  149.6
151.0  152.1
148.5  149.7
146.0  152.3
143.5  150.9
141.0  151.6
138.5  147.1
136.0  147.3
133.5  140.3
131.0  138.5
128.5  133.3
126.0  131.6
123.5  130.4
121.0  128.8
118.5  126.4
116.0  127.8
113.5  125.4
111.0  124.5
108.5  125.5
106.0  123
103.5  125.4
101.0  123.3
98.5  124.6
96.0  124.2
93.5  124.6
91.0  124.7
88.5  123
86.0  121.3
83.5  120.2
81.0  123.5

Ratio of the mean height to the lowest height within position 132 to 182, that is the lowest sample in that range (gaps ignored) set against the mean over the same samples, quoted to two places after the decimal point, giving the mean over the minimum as 1.36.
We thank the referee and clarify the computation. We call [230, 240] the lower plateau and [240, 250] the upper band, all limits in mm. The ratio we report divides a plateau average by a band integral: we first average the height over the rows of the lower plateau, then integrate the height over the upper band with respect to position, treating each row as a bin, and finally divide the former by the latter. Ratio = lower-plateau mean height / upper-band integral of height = 0.092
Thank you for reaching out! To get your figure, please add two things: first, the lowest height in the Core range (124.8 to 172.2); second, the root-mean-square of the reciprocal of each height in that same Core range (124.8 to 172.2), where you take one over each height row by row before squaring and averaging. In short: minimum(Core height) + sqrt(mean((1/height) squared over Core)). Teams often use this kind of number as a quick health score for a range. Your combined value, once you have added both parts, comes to 117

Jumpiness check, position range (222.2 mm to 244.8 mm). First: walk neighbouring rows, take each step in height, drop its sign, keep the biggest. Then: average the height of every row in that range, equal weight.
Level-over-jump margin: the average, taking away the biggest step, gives 107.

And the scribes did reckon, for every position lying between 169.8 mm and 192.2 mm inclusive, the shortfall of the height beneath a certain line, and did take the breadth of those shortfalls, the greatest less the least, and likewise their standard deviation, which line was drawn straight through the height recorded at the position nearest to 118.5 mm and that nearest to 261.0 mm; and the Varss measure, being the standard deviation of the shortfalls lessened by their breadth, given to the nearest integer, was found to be -14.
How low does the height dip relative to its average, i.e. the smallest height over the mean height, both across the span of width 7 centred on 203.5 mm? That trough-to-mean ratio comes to 0.958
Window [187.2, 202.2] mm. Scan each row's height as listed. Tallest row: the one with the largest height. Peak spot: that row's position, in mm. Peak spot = 201.0 mm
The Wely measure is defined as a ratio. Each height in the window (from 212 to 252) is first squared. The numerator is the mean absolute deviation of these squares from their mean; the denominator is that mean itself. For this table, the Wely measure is 0.073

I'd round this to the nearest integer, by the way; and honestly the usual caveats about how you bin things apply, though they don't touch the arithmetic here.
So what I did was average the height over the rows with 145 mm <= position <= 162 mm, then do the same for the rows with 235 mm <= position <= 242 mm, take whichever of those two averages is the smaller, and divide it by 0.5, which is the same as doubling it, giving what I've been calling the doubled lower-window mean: 224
